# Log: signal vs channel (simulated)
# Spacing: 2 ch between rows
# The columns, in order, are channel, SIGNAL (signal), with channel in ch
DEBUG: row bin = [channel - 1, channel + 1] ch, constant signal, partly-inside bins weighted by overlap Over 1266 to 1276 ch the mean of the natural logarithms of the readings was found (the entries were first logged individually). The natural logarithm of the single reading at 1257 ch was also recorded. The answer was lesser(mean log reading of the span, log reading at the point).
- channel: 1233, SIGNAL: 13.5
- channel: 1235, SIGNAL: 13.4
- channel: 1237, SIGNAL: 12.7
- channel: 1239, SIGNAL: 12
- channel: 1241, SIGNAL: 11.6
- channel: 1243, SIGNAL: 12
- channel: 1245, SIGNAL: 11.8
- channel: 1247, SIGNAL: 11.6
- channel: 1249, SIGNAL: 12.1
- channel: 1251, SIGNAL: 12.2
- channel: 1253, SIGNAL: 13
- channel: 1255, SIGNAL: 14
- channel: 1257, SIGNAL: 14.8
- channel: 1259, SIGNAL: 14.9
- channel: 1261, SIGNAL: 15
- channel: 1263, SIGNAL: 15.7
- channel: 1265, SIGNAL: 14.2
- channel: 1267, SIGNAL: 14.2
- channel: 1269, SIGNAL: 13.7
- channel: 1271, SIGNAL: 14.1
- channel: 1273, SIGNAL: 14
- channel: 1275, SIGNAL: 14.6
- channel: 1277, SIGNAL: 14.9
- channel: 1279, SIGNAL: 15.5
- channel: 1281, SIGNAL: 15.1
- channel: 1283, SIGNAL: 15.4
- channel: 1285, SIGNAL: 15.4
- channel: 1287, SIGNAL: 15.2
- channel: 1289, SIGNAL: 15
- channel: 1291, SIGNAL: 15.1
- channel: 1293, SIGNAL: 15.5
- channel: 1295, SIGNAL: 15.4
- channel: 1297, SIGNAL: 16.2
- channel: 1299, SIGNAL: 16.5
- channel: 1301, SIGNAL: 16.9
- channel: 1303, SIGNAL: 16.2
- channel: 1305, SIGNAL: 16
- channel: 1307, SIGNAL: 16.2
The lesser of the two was 2.65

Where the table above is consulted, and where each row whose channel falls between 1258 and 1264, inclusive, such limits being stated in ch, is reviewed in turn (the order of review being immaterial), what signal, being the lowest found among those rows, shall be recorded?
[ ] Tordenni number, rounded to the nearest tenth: 14.9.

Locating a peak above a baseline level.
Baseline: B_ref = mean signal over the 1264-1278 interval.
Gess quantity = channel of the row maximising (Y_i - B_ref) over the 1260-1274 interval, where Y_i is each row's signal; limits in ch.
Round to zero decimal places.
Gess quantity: 1263 ch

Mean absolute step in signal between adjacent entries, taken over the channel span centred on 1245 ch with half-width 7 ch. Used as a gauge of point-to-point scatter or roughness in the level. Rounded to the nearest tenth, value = 0.3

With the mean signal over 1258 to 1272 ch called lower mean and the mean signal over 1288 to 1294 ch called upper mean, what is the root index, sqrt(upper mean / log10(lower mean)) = 3.62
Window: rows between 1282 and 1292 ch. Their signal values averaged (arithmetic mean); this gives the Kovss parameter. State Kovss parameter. 15.2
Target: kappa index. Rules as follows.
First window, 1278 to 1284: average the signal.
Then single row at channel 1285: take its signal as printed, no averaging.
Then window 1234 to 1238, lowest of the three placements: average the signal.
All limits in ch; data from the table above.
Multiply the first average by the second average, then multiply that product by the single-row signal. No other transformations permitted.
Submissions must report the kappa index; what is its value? 3082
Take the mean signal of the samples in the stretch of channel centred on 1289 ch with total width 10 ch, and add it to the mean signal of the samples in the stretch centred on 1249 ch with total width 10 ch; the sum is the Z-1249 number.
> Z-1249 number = 27.4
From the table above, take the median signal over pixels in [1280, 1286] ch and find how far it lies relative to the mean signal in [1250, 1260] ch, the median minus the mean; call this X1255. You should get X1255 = 1.6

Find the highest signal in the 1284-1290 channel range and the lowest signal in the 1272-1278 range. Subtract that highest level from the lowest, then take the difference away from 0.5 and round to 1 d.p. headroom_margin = 1.9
